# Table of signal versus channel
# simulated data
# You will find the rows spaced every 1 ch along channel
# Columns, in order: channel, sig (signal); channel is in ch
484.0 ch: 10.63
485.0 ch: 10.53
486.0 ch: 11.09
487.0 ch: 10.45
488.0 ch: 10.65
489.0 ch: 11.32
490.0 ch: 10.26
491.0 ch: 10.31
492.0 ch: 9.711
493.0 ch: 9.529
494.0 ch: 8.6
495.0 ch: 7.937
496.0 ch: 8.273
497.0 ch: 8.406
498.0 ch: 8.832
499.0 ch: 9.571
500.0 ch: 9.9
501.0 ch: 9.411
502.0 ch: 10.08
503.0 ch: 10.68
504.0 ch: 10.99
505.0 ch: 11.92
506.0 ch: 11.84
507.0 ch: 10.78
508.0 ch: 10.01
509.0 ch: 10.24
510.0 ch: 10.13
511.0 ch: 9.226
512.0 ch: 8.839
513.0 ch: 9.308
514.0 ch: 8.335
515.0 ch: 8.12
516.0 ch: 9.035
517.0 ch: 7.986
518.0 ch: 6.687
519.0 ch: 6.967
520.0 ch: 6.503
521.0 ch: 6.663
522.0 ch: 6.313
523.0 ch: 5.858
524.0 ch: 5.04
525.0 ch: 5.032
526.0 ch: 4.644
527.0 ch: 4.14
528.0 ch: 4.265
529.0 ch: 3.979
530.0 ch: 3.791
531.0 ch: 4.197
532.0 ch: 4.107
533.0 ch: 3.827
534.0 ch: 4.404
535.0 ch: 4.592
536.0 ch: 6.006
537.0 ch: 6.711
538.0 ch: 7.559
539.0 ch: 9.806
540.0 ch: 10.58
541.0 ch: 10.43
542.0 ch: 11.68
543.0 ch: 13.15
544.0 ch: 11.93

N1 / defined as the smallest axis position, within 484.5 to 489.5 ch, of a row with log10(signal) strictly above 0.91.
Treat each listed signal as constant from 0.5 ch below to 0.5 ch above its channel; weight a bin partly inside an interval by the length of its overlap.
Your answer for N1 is 485.0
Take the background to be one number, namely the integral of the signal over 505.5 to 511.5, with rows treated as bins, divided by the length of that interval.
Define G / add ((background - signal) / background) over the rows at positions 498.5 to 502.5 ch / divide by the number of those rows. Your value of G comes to 0.1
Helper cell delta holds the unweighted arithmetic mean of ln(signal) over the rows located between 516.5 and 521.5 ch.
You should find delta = 1.9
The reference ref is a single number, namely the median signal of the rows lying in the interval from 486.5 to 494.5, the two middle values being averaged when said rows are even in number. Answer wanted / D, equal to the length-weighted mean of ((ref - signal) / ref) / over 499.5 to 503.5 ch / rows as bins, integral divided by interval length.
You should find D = 0.03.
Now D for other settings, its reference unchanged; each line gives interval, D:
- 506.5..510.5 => 0.00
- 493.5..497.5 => 0.19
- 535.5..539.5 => 0.27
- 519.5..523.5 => 0.38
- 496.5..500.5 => 0.11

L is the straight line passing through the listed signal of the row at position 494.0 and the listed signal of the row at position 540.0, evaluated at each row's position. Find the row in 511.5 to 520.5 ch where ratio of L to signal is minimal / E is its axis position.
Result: 513.0 ch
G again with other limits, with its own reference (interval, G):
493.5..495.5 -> 0.2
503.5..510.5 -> 0.0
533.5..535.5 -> 0.6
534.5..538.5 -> 0.4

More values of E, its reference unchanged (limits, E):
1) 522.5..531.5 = 523.0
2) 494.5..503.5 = 503.0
